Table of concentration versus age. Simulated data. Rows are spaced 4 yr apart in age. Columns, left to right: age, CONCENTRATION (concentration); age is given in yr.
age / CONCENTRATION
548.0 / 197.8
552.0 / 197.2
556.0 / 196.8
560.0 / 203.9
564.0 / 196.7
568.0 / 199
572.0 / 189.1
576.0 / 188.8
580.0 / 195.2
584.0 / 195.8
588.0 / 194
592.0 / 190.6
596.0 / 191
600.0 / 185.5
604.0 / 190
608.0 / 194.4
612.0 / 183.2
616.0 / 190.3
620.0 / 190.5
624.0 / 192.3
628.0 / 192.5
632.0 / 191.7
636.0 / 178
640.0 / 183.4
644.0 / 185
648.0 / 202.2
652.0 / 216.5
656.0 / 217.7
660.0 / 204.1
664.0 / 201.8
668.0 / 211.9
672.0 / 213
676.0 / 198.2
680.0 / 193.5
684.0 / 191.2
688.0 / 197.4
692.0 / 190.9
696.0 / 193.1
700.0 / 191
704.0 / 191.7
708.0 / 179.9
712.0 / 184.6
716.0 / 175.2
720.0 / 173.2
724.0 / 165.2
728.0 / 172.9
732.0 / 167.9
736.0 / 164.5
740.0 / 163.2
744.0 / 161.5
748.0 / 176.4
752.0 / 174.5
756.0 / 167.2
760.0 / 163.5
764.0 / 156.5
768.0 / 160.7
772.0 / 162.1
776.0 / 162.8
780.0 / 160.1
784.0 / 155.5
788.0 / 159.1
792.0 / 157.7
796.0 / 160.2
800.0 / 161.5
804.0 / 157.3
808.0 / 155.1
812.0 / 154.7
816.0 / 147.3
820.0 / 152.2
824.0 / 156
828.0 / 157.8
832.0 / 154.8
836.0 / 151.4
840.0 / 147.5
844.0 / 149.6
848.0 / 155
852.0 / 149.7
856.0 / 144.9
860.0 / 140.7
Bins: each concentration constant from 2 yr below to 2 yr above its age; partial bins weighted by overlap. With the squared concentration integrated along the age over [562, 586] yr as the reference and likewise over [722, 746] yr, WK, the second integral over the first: 0.73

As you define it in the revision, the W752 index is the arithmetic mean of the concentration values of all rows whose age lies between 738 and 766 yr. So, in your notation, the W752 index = 166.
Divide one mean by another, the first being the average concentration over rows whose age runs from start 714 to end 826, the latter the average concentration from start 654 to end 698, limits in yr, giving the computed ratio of 0.807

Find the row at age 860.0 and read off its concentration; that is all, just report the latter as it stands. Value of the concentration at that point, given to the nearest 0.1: 140.7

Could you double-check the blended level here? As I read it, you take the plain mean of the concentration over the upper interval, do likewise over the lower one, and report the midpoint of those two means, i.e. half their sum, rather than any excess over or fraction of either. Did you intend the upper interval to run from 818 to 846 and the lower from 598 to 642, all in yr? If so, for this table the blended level 171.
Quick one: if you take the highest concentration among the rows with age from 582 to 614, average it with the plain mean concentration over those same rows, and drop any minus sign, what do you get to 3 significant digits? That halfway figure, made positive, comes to 193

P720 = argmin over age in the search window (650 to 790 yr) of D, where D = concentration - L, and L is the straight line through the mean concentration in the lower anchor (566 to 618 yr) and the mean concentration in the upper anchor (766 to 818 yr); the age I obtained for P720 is 764.0 yr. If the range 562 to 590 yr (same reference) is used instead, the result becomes 572.0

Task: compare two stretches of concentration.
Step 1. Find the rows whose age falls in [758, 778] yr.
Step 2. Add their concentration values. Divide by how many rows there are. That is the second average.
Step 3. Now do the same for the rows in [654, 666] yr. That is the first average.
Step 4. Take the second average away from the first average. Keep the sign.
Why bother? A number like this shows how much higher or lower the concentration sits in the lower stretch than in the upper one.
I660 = 46.7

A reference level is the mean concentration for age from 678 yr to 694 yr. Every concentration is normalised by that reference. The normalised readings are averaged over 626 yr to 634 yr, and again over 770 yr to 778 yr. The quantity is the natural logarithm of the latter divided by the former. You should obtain -0.17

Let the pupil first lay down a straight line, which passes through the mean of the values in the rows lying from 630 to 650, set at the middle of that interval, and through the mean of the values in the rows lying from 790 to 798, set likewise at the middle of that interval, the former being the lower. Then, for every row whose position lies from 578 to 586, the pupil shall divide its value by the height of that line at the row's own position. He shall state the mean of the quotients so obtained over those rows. 0.98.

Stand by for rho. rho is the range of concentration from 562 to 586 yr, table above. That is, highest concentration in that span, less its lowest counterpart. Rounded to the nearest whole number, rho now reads 10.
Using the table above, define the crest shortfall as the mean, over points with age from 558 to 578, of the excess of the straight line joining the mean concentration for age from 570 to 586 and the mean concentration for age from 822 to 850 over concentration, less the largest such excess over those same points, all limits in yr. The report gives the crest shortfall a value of -5.8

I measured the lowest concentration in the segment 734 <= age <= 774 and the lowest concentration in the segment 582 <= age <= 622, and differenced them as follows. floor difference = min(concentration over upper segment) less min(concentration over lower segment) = -27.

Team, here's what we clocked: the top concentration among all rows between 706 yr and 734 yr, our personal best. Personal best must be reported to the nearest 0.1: 184.6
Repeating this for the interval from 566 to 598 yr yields 199.0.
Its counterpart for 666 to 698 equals 213.0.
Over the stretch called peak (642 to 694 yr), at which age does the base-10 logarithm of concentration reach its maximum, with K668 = 656.0 yr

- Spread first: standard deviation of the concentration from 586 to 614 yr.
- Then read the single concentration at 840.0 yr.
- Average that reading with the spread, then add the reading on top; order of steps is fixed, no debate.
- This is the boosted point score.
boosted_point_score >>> 223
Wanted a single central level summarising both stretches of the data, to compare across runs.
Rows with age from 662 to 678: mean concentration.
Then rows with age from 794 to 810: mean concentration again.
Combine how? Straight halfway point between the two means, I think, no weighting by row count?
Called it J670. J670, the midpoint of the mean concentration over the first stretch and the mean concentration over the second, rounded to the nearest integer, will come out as 182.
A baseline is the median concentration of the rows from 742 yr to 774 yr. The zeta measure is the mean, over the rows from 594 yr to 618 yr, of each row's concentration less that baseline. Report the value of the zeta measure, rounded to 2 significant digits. 26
